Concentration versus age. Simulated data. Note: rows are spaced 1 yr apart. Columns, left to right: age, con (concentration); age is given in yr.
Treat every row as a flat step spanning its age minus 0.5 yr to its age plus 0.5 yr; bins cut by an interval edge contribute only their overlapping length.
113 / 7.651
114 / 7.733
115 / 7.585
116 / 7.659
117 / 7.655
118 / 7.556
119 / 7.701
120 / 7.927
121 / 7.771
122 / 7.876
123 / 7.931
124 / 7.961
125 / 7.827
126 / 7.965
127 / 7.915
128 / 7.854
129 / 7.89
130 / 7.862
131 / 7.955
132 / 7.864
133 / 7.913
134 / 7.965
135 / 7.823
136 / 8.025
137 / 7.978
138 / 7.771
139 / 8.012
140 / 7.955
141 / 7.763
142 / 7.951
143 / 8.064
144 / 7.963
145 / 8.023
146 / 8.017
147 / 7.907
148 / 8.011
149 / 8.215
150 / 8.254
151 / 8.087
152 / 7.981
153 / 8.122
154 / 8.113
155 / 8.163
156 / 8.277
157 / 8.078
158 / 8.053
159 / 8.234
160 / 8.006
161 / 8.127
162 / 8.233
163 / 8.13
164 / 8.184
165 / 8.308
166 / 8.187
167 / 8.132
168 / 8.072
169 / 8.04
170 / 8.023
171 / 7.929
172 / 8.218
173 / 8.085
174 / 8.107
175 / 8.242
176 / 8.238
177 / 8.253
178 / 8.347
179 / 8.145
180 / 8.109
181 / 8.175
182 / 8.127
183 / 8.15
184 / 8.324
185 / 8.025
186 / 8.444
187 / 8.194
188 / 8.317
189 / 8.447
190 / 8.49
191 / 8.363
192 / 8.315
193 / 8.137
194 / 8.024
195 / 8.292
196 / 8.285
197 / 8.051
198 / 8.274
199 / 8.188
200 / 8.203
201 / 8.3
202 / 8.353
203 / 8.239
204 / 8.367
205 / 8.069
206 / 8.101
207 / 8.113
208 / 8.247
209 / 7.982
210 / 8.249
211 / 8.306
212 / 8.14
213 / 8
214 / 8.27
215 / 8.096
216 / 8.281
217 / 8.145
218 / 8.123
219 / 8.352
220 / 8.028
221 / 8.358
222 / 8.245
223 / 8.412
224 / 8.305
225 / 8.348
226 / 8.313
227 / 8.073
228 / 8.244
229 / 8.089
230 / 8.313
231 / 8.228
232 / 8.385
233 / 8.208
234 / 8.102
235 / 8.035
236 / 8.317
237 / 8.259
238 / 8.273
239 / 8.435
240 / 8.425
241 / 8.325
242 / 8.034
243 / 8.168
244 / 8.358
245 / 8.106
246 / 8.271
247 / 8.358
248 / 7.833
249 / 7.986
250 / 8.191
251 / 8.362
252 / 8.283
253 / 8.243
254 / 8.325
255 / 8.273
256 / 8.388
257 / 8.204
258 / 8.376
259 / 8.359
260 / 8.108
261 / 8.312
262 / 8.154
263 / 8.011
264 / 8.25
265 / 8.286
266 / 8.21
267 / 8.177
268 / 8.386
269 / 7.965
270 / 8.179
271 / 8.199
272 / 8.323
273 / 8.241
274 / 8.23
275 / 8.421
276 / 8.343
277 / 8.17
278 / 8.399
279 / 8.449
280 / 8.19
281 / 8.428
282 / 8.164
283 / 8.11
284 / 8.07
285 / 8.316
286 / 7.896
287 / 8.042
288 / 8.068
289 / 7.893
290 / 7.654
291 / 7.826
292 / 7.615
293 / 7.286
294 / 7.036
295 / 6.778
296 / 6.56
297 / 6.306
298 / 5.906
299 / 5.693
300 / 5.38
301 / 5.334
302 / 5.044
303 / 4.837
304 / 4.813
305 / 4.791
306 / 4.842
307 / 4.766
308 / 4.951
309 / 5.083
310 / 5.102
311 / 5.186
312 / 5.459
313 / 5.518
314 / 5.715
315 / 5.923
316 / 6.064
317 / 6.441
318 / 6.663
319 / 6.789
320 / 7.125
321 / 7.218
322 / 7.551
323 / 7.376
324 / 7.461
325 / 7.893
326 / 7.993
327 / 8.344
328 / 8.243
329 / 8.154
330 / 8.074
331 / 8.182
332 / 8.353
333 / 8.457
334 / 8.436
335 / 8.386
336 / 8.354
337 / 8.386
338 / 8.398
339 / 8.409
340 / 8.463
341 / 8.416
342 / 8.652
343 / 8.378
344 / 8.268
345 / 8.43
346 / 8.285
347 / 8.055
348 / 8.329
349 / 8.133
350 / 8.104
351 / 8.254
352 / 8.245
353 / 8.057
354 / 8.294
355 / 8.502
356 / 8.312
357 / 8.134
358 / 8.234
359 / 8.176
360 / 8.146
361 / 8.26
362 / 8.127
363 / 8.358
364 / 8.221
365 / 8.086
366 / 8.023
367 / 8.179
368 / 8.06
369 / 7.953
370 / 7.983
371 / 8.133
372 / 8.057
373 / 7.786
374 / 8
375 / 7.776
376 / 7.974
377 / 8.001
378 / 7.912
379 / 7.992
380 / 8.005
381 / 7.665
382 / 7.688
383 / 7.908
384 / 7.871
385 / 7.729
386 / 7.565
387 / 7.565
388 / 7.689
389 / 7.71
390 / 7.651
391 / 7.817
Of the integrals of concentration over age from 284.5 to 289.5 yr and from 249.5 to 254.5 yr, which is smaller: 40.2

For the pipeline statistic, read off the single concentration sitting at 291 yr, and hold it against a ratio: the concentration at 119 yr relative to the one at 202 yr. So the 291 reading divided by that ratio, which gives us 8.5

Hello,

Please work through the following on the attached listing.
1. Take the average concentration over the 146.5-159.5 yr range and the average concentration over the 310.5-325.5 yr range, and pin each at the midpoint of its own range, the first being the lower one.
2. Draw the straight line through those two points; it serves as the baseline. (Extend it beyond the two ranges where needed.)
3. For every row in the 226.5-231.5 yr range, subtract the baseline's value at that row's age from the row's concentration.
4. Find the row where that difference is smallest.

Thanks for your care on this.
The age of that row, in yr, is 227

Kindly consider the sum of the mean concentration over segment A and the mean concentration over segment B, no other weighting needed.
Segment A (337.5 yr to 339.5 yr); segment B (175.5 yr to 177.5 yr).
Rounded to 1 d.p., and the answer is 16.6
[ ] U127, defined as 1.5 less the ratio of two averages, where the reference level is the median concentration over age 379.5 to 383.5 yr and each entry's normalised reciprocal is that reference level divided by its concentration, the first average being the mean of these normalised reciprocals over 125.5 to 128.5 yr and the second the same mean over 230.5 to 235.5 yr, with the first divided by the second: 0.465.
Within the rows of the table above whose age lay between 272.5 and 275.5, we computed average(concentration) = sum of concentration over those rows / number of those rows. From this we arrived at 8.3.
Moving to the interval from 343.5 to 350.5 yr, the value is 8.2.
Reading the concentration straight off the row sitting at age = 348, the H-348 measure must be 8.329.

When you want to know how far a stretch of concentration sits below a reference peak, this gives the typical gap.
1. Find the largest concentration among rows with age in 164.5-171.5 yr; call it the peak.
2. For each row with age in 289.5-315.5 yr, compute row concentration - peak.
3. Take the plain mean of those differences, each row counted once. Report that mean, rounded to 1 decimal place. -2.5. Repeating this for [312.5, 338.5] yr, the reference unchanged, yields -0.8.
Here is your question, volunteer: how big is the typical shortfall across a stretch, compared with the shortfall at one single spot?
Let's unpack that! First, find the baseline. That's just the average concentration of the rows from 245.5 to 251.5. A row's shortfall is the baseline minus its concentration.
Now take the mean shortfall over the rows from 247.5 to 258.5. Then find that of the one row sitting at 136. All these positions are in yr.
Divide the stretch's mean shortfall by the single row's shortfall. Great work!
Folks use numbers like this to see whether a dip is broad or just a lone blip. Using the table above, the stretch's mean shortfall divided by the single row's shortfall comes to 0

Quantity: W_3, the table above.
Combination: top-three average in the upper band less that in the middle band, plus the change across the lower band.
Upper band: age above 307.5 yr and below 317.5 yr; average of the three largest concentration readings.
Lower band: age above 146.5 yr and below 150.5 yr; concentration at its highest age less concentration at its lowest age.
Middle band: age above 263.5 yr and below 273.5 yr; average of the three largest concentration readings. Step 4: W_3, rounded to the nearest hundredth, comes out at -1.84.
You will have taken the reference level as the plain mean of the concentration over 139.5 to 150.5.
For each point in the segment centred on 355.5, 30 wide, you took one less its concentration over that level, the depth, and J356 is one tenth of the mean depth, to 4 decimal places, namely -0.0026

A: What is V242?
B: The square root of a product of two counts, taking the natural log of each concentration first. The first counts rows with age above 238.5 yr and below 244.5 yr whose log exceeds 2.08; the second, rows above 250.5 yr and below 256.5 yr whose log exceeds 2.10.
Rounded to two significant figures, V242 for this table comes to 6.0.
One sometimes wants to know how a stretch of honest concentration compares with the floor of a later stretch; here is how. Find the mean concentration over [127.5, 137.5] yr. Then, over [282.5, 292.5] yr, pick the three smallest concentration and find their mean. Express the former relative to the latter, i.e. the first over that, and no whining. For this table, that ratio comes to 1.03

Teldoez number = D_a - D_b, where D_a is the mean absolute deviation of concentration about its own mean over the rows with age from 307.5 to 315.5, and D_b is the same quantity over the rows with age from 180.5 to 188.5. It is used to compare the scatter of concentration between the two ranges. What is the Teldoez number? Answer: 0.180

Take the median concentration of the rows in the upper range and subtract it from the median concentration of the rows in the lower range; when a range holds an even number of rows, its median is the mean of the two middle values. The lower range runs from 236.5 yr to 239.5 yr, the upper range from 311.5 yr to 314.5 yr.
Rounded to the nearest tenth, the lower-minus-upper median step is 2.8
